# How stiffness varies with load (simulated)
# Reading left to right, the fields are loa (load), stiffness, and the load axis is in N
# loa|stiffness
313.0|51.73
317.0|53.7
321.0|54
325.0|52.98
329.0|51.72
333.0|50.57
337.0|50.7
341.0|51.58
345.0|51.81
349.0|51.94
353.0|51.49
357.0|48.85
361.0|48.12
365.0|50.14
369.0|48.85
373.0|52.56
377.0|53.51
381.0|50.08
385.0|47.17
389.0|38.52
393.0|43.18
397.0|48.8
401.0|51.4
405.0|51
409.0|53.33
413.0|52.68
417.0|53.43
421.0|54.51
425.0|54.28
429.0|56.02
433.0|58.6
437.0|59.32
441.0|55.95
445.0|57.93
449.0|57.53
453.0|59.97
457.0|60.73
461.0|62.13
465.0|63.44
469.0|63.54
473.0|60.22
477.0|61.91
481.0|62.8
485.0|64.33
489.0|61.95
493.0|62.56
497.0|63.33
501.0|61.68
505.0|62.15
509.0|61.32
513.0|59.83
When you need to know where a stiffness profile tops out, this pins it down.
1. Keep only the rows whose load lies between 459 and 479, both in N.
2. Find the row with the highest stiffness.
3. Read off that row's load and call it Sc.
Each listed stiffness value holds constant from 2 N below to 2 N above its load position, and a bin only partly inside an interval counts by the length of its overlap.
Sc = 469.0 N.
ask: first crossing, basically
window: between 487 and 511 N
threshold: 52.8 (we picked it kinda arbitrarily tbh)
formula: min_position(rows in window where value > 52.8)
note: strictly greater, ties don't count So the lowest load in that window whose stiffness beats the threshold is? 489.0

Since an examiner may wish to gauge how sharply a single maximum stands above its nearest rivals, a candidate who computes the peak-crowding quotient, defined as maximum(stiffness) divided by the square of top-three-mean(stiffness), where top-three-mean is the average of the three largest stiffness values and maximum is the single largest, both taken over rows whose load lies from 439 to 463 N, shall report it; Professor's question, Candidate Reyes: 0.0167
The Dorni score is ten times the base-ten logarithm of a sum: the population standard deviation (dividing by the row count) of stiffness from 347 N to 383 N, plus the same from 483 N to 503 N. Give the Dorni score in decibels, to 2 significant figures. 4.3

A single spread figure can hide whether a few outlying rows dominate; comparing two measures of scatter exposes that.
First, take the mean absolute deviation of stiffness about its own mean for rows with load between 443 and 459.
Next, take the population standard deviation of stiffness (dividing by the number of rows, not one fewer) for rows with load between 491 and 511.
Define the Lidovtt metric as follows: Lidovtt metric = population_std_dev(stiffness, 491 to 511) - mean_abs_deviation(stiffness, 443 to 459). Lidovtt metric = -0.6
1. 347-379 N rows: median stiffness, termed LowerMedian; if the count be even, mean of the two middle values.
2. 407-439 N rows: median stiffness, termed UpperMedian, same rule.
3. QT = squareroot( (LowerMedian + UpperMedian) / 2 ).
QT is 7.3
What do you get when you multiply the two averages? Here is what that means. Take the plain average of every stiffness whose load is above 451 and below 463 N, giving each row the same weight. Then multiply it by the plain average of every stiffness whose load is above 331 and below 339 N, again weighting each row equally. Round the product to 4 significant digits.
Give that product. 3086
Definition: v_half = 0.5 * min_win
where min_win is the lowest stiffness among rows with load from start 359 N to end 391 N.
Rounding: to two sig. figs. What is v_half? 19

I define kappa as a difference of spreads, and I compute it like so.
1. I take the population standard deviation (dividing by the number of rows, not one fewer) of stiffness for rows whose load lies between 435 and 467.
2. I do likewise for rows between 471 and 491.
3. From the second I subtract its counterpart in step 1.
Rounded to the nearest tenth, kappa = -1.0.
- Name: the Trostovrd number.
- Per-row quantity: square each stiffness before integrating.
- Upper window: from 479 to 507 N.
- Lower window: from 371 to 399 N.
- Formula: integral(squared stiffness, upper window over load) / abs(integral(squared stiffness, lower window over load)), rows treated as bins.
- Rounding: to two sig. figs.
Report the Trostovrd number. 1.7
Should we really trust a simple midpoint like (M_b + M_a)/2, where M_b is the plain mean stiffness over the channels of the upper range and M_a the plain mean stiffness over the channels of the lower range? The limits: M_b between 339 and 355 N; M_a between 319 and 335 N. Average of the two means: 52.0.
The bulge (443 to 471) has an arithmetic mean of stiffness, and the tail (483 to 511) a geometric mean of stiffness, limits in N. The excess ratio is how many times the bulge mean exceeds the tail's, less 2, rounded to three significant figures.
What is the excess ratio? -1.03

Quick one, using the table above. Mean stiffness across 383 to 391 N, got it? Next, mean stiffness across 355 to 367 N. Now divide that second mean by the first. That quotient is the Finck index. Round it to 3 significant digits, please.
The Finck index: 1.14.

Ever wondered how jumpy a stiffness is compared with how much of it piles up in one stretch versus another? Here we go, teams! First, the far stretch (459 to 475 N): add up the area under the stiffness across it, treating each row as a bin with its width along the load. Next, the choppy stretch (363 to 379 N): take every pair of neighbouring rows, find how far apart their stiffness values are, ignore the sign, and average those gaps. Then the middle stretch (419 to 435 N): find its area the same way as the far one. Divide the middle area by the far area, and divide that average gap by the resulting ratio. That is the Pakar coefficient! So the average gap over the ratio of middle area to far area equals 2.2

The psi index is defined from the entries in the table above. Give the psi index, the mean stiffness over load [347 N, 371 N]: 49.9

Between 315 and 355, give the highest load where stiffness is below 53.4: 353.0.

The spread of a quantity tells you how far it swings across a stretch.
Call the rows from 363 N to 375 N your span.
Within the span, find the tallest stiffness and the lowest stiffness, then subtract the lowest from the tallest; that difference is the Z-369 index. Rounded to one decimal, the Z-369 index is 3.7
